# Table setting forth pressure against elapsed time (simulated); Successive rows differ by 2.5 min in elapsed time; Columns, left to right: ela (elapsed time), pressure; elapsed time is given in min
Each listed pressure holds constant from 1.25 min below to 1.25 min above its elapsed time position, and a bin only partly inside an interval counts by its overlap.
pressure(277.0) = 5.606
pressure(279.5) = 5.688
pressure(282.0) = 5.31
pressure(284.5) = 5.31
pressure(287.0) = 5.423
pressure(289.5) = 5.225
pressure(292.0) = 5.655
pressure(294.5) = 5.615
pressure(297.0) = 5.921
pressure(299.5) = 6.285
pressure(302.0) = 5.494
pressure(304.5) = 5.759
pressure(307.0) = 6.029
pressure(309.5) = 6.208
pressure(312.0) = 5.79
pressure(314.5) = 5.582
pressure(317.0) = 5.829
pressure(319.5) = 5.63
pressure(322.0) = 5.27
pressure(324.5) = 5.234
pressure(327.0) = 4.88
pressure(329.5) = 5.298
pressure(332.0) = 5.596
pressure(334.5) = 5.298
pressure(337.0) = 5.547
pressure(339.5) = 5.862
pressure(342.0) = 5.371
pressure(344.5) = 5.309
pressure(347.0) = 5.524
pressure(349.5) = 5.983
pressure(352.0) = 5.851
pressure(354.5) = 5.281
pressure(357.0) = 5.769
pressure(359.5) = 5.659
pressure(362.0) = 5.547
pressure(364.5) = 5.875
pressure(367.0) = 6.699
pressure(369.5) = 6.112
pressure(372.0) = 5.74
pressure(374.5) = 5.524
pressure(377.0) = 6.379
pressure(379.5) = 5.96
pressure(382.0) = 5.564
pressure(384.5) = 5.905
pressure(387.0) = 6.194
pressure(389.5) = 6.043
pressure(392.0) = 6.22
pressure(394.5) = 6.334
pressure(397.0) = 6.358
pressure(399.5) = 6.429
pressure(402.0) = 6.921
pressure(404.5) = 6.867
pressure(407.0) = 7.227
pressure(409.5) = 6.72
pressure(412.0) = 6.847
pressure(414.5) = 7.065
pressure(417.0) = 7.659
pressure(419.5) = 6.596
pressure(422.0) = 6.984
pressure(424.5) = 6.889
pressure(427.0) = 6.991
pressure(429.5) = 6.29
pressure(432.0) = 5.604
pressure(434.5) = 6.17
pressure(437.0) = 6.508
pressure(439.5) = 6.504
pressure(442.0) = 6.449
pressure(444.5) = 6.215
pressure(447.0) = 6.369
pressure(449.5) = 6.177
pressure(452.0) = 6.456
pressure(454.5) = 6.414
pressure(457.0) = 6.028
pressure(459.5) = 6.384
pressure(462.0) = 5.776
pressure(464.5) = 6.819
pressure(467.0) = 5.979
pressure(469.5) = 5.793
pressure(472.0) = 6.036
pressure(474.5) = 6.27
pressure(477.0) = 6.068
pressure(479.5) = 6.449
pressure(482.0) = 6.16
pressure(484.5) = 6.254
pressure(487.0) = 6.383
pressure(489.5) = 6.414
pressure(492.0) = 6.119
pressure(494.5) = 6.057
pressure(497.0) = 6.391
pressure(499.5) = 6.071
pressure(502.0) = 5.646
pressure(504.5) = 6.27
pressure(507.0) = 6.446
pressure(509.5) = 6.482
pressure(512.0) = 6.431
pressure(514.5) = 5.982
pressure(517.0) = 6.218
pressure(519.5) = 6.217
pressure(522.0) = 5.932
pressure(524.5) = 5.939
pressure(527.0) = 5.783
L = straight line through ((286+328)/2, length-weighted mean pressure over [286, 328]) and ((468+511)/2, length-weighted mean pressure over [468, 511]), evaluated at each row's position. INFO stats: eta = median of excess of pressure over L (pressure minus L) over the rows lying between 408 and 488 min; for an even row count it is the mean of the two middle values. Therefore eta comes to 0.28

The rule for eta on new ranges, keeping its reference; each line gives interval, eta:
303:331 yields -0.05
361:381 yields 0.08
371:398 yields 0.15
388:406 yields 0.44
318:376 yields -0.19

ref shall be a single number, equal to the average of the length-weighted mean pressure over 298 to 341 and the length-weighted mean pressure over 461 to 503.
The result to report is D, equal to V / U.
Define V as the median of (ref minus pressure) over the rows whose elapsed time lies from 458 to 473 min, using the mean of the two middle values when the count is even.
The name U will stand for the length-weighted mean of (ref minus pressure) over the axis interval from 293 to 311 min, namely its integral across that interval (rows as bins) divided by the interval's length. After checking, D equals 34.3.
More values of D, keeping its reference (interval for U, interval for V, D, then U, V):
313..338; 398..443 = -1.9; 0.5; -0.9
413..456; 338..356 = -0.6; -0.7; 0.4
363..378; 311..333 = -2.1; -0.1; 0.3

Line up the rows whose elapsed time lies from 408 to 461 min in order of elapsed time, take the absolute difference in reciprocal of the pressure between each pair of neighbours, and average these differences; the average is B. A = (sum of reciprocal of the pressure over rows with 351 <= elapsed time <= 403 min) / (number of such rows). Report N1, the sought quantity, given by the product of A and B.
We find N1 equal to 0.0013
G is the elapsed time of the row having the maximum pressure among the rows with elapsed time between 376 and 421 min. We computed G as 417.0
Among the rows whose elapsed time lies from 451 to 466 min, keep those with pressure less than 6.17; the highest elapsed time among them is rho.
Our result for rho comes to 462.0 min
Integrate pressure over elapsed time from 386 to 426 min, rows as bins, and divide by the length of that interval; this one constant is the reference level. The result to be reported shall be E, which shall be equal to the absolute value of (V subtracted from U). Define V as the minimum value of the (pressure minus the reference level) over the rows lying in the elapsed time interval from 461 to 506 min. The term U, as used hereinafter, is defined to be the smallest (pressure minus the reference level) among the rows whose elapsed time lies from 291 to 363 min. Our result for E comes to 0.8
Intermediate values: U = -1.8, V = -1.07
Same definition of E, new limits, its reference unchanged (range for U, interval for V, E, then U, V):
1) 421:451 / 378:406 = 0.0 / -1.1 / -1.15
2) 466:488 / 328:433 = 0.5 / -0.9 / -1.43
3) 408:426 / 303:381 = 1.7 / -0.1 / -1.83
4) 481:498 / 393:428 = 0.3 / -0.7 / -0.38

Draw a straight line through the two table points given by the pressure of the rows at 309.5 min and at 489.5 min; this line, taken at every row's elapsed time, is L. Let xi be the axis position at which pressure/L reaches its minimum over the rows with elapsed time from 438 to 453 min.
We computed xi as 449.5 min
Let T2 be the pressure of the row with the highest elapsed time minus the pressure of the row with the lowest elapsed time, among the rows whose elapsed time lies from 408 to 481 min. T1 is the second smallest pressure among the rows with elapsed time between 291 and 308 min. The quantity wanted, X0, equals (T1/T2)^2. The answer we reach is 429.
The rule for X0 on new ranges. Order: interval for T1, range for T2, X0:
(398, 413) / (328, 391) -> 81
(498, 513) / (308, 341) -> 308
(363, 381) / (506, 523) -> 125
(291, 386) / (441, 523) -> 102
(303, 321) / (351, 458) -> 1012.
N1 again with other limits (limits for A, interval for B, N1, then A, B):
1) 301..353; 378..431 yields 0.0013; 0.18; 0.0071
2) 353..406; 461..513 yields 0.0013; 0.17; 0.0078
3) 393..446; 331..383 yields 0.0017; 0.15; 0.0111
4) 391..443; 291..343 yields 0.0015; 0.15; 0.0097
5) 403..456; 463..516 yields 0.0011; 0.15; 0.0071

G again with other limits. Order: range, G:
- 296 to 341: 299.5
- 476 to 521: 509.5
